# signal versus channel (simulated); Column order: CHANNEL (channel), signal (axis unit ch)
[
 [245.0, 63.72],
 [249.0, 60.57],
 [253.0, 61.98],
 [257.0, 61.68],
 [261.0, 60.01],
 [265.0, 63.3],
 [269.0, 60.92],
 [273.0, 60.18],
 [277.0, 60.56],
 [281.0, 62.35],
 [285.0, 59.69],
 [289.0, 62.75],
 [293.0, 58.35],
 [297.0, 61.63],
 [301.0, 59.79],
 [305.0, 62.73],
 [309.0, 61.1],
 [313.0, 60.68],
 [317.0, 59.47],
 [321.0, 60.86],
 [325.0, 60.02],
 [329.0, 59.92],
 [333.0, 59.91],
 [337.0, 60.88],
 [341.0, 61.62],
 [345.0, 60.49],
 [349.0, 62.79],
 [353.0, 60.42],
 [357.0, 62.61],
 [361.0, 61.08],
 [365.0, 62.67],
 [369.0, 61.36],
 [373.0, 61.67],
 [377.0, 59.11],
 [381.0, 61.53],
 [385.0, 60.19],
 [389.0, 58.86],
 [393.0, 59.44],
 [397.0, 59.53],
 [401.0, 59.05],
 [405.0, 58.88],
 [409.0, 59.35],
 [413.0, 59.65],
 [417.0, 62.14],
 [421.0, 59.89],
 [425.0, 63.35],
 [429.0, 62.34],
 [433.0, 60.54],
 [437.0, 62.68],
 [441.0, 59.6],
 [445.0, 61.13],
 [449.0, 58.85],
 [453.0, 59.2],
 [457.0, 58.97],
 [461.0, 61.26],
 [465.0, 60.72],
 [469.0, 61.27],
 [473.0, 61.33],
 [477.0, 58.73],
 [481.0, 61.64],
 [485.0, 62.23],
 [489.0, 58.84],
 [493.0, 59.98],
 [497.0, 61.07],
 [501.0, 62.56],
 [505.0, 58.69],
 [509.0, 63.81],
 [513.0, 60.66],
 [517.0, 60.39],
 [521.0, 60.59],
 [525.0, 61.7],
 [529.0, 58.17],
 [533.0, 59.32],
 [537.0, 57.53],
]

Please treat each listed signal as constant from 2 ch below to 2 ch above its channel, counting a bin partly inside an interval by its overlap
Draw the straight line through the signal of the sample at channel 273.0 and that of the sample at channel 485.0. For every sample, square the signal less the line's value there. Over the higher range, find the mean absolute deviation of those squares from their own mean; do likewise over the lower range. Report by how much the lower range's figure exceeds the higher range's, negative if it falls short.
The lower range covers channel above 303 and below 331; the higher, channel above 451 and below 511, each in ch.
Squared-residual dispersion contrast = -3.2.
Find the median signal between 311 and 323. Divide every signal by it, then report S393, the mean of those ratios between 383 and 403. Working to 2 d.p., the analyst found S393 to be 0.98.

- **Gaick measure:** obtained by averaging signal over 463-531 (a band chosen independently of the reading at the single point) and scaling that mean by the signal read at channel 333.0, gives 3638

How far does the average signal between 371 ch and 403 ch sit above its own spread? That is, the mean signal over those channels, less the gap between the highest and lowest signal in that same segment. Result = 57.1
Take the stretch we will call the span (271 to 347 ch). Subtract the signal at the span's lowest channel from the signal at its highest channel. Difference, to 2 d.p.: 0.31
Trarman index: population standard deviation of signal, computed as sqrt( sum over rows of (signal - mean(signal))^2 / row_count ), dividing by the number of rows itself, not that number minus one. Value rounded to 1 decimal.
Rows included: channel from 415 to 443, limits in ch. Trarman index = 1.4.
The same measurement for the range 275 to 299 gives 1.5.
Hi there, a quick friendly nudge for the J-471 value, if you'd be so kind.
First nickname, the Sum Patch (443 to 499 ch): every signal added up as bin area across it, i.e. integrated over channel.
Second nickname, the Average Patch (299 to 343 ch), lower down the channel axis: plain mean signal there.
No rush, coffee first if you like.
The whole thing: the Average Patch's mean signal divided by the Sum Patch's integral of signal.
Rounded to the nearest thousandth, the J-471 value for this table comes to 0.018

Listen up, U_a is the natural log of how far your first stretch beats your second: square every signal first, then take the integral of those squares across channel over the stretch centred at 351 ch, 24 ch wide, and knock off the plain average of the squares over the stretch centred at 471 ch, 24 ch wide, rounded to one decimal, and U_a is 11.4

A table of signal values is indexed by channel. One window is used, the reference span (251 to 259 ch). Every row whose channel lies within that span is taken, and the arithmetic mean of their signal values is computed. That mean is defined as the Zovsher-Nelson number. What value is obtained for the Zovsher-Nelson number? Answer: 61.8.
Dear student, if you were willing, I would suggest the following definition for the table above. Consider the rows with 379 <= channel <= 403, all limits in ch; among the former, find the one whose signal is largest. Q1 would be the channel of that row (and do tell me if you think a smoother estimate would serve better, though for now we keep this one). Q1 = 381.0 ch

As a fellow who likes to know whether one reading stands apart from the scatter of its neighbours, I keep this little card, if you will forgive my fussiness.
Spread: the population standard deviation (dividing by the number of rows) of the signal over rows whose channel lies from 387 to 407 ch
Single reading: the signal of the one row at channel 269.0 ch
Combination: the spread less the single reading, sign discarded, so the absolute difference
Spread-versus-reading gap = 60.6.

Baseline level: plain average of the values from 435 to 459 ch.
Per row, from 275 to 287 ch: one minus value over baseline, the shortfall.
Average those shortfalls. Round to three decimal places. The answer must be -0.013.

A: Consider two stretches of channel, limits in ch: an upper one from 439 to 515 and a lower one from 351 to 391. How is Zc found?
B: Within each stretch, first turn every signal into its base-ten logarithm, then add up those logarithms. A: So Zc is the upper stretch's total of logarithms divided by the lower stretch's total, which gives 1.9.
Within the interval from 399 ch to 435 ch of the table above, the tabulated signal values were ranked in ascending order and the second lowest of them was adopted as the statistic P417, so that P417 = 59.05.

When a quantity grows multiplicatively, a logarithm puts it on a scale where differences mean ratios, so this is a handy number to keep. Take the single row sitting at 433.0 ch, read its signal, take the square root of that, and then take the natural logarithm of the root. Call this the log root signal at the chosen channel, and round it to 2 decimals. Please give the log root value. 2.05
